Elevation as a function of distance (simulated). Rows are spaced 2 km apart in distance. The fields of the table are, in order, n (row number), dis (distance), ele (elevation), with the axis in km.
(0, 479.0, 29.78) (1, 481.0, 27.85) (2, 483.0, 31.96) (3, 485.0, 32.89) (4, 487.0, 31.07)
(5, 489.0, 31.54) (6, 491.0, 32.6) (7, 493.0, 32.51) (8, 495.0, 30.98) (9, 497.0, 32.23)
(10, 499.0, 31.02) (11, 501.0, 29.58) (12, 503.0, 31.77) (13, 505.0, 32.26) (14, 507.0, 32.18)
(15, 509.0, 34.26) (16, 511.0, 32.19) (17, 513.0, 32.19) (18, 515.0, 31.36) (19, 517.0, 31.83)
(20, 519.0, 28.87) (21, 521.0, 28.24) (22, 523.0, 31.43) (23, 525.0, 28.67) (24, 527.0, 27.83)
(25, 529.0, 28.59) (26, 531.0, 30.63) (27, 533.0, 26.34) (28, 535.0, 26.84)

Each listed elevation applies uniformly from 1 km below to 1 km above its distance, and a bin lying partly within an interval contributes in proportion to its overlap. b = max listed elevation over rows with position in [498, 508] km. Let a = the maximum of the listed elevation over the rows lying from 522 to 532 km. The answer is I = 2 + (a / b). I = 2.97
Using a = 31.43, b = 32.26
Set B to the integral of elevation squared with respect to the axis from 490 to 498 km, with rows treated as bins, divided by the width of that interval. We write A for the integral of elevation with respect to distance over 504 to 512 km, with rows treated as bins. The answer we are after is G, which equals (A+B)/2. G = 646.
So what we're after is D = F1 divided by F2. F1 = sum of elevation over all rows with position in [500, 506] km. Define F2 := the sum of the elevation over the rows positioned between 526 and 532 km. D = 1.08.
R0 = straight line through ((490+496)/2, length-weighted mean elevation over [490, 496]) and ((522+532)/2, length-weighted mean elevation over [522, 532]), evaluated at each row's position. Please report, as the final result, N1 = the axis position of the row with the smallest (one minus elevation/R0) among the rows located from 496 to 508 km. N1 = 507.0 km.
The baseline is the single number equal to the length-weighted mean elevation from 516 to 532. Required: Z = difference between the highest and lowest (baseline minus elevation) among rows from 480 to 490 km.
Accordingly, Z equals 5.0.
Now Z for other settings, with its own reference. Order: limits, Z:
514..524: 3.6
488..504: 3.0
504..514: 2.1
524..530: 0.8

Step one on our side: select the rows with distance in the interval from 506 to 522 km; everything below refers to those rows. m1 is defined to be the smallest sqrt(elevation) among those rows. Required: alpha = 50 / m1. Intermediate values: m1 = 5.31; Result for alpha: 9.4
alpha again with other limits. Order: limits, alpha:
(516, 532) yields 9.5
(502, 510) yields 8.9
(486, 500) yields 9.0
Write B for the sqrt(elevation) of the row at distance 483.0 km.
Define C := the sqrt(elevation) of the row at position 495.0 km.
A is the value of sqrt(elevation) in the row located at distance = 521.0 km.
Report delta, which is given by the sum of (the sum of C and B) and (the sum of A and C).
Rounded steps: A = 5.31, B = 5.65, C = 5.6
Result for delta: 22.1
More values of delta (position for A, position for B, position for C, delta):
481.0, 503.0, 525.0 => 21.6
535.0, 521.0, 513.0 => 21.8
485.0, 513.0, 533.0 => 21.7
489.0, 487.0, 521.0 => 21.8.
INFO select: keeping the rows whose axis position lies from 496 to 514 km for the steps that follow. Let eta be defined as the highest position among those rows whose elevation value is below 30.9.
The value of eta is 501.0 km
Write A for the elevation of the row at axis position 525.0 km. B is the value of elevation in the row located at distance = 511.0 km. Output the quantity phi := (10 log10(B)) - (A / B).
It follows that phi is 14.2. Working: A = 28.67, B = 32.19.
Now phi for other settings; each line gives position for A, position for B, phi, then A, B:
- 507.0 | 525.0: 13.5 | 32.18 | 28.67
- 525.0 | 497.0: 14.2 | 28.67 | 32.23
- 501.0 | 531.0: 13.9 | 29.58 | 30.63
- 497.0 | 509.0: 14.4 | 32.23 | 34.26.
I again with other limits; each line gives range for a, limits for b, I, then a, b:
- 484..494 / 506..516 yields 2.96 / 32.89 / 34.26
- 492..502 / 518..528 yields 3.03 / 32.51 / 31.43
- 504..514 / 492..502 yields 3.05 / 34.26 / 32.51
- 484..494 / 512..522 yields 3.02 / 32.89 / 32.19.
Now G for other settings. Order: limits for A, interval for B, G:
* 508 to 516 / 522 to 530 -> 555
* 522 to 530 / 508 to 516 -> 645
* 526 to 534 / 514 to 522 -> 567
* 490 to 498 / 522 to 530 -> 554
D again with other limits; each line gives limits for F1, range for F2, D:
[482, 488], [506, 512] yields 0.97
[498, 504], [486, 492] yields 0.97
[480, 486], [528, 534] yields 1.08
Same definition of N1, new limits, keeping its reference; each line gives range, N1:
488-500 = 497.0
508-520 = 509.0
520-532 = 523.0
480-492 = 491.0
